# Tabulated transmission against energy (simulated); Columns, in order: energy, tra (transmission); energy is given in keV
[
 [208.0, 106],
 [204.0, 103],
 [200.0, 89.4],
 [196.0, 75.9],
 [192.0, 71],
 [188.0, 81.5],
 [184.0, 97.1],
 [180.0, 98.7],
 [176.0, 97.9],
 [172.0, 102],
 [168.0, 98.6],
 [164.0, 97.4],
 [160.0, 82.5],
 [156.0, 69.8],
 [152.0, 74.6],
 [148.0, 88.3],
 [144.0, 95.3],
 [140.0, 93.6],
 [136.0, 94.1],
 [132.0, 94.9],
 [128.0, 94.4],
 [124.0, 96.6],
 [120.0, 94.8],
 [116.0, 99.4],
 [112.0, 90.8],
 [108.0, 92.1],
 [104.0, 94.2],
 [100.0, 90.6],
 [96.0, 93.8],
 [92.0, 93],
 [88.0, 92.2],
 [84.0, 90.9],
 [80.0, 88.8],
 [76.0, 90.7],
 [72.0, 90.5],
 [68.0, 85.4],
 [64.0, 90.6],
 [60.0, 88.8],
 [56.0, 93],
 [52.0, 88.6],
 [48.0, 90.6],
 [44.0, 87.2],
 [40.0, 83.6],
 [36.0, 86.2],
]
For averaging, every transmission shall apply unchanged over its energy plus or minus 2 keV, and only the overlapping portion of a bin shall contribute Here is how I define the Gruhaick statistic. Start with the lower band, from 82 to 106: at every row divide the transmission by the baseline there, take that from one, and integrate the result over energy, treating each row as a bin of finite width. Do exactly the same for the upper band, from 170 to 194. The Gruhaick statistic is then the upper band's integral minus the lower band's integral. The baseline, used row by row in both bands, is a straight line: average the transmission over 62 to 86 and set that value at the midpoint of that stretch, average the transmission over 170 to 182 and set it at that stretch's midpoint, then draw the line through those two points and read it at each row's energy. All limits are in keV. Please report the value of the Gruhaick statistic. 2.3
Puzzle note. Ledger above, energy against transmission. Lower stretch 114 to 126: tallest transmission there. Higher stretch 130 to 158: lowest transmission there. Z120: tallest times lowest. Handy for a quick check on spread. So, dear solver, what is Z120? 6938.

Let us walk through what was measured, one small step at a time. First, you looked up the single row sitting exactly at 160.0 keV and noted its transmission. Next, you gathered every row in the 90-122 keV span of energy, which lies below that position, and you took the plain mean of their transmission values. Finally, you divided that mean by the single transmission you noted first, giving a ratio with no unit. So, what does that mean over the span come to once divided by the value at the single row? 1.13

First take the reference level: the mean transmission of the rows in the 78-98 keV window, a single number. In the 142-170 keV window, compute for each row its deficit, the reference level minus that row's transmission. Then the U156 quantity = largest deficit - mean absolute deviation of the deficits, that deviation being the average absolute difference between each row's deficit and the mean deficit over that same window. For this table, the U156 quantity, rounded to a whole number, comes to 13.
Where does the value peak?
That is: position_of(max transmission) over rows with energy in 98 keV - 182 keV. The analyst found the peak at 172.0 keV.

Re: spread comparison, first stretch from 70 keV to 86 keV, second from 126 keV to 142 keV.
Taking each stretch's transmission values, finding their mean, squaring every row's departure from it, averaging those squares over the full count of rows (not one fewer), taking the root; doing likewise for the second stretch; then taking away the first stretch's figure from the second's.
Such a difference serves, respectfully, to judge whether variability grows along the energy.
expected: 0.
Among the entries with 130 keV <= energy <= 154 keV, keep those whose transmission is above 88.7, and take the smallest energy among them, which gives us 132.0 keV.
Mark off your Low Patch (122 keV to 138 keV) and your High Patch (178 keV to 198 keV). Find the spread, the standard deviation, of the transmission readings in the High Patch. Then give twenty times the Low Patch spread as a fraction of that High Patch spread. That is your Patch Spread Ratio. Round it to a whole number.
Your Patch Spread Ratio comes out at 2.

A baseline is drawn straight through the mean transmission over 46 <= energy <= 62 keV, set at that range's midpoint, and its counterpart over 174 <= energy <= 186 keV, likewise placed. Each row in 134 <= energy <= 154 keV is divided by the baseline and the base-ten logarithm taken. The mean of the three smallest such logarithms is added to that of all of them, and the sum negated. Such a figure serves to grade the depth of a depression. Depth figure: 0.08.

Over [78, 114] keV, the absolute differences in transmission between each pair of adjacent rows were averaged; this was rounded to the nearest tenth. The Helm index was 1.9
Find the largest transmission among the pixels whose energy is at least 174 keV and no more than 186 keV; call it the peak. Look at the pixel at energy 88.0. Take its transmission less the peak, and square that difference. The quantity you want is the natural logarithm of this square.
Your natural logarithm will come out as 3.7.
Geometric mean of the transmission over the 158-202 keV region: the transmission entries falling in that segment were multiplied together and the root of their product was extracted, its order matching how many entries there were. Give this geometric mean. 89.6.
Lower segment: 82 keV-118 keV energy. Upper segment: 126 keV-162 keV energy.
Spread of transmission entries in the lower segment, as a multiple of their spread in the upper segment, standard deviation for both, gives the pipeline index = 0.3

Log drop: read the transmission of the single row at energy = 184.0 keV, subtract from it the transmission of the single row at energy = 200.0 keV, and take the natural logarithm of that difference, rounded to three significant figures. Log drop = 2.04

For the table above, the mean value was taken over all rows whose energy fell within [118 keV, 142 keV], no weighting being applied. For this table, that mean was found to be 94.7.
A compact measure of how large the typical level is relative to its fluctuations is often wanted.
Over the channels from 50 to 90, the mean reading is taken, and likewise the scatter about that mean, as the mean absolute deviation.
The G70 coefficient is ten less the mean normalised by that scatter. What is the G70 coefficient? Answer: -45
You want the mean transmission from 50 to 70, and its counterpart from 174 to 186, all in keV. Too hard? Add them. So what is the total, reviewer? 187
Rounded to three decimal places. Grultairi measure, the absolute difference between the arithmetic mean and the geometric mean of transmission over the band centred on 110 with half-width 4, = 0.002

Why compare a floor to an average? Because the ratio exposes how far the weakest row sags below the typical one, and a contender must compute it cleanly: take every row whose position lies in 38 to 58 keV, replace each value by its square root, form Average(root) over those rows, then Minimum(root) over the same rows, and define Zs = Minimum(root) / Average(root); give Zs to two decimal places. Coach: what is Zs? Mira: 0.97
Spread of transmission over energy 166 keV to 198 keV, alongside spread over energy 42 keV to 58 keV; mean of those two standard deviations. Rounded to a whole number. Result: 7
